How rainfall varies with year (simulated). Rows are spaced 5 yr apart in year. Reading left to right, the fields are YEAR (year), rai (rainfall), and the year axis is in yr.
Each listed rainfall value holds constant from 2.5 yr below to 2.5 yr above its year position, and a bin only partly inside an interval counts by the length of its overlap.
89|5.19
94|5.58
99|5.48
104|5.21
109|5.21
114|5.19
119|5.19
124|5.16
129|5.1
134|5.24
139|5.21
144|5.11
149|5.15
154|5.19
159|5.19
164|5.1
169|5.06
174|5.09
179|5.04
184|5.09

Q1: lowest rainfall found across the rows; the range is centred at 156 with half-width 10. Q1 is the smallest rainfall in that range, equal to 5.1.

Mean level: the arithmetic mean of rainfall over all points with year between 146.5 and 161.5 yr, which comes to 5.18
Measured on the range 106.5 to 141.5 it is 5.19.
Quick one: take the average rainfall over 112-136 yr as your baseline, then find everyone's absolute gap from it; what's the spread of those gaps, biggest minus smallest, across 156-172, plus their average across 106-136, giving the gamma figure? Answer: 0.14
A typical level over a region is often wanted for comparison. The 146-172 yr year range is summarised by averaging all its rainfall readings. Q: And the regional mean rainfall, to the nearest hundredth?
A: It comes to 5.14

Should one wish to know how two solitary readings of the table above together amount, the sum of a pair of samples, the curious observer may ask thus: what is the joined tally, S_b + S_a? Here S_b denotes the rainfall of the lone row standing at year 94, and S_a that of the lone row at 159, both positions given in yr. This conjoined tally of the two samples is 10.8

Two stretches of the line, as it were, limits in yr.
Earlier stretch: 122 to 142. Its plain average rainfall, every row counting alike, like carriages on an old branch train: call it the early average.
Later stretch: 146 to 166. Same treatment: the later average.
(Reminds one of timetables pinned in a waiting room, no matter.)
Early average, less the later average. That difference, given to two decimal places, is 0.02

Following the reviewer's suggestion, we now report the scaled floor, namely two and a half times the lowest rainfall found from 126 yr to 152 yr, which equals 12.75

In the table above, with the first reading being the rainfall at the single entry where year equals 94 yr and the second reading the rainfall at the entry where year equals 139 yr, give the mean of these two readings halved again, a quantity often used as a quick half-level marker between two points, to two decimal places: 2.70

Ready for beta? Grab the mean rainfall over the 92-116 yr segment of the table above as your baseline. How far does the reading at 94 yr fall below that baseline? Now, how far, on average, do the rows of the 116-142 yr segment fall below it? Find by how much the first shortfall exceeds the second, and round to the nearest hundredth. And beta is -0.40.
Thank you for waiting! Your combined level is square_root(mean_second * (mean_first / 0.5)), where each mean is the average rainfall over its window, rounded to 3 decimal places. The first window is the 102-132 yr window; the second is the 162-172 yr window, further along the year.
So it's 7.252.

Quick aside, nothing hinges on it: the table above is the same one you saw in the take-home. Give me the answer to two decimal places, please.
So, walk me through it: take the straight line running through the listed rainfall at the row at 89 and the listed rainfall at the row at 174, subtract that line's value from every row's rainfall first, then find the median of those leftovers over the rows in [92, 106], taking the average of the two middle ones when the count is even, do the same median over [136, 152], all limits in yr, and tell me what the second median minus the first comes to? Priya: -0.27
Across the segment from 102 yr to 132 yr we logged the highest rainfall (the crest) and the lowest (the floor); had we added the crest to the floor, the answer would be 10.3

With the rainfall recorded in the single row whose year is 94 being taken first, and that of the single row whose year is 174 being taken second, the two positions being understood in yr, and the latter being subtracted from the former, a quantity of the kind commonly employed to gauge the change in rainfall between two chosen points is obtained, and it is 0.49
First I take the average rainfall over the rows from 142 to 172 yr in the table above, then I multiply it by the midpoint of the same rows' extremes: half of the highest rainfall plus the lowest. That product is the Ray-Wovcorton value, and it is 26.3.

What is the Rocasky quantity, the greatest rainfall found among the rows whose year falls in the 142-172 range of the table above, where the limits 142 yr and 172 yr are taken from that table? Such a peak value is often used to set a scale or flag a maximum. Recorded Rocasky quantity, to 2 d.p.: 5.19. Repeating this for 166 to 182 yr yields 5.09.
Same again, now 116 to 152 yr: 5.24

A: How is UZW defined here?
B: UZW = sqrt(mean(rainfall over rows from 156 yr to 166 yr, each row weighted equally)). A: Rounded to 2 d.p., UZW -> 2.27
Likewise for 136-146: 2.27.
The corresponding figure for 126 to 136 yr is 2.27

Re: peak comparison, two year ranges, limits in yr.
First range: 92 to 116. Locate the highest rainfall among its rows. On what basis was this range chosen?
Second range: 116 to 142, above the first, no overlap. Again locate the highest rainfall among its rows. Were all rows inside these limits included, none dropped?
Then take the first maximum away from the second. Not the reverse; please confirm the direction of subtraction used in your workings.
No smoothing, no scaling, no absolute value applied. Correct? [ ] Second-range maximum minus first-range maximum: -0.340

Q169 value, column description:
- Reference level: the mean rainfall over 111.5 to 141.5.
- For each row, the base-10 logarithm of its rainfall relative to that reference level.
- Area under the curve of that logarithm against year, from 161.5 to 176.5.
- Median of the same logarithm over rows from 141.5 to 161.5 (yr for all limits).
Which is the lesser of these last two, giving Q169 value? -0.12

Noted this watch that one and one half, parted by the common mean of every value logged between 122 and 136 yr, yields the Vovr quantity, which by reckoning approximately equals 0.290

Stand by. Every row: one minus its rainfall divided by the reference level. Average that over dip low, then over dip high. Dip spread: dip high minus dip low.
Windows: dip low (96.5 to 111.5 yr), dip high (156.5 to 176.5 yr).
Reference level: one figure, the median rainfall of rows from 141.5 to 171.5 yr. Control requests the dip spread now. 0.04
